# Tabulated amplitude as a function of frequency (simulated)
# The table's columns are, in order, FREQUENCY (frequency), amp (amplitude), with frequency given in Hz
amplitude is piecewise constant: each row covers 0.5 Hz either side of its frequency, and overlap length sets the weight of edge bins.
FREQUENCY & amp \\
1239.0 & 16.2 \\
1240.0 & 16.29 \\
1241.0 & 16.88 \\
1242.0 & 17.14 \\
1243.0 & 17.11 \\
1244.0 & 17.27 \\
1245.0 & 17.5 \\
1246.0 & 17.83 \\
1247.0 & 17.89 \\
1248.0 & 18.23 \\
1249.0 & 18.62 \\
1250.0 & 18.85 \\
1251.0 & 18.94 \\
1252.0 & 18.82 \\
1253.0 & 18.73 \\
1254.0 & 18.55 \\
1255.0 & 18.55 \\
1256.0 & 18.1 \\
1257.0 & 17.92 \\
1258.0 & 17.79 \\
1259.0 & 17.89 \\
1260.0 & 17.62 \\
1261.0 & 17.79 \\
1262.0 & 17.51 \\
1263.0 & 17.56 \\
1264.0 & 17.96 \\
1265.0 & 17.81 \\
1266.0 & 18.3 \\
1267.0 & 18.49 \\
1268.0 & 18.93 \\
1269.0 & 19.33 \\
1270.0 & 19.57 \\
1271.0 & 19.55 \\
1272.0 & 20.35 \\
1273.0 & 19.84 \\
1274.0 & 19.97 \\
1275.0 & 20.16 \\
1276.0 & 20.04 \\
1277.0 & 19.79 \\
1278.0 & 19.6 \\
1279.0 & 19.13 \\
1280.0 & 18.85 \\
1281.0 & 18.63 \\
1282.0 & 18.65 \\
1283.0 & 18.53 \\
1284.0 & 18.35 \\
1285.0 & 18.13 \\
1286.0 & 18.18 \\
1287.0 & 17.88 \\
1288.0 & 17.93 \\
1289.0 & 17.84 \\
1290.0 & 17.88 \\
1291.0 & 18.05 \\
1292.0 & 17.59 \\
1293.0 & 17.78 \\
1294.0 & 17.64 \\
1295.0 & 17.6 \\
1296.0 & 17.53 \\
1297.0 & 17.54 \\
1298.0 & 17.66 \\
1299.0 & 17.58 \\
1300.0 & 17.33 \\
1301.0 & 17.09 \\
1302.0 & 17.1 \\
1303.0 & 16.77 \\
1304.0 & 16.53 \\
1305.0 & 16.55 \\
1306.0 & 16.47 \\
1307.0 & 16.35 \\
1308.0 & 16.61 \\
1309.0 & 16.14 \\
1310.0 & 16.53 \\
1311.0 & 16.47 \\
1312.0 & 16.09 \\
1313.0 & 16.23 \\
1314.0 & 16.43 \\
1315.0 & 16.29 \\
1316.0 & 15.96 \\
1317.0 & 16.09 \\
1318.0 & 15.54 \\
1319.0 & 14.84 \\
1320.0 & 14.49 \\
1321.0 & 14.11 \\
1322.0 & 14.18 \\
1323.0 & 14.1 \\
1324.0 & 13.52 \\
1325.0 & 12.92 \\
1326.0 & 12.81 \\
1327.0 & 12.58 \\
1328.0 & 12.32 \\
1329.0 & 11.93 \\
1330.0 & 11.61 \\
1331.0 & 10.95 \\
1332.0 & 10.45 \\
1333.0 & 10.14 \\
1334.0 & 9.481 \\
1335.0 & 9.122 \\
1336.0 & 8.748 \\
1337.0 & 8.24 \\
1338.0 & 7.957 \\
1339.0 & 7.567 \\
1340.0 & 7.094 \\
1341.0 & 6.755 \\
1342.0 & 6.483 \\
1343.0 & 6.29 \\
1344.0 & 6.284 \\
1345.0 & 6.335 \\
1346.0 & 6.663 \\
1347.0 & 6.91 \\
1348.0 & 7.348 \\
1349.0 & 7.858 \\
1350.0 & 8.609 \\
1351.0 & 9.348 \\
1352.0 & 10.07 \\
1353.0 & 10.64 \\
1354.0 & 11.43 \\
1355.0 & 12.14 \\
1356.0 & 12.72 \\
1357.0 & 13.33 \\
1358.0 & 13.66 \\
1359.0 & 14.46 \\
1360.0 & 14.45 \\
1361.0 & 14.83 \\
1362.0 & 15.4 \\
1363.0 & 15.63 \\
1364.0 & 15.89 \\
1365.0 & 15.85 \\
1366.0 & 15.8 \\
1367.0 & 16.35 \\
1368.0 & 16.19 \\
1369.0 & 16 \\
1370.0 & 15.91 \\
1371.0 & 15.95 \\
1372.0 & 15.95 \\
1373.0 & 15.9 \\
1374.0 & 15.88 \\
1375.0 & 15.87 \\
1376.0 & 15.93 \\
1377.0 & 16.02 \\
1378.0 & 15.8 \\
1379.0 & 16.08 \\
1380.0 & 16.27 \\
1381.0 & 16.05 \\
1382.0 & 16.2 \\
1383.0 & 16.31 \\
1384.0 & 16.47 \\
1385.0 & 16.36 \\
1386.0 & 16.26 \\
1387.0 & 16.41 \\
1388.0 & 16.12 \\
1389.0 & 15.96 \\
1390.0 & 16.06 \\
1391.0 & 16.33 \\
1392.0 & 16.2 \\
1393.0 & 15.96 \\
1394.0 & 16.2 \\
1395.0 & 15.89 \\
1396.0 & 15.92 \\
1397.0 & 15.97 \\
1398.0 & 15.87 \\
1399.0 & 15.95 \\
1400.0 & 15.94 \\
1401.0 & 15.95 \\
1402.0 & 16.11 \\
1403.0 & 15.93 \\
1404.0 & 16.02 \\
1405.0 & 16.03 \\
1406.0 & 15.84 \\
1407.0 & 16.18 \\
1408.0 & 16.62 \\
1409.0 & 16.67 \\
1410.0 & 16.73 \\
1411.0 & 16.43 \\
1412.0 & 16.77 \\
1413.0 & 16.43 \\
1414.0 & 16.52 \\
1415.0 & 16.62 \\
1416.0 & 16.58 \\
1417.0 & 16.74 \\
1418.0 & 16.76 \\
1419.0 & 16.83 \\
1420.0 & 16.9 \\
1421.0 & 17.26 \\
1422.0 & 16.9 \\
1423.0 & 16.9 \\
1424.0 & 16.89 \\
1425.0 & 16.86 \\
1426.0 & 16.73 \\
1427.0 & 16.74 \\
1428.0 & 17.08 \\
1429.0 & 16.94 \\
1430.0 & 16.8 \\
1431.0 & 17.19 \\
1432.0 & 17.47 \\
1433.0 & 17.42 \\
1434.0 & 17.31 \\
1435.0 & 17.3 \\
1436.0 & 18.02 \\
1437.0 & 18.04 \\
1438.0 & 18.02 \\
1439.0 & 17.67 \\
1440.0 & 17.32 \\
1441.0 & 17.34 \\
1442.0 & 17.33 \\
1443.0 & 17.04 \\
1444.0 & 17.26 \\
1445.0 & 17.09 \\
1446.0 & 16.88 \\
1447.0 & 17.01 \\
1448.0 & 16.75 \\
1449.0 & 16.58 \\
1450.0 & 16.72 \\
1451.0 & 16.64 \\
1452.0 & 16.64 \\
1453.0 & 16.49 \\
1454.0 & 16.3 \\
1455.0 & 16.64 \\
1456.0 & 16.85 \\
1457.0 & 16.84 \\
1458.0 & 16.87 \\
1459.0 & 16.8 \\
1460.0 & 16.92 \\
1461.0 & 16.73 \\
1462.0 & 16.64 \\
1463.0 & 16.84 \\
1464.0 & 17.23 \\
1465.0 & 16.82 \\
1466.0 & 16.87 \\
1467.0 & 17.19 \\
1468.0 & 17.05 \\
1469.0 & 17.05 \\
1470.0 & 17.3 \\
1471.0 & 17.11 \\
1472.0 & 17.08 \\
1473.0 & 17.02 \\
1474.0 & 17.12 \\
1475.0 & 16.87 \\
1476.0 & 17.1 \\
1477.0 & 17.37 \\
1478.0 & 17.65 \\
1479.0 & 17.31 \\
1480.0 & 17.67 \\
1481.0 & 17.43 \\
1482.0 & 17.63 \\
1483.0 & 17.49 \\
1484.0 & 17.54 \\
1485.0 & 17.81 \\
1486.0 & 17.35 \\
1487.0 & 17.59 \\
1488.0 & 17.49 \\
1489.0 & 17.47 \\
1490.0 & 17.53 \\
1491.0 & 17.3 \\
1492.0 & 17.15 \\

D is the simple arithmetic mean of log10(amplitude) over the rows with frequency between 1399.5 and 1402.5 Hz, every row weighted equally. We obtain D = 1.20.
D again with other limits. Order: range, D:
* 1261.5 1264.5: 1.25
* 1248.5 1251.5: 1.27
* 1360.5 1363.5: 1.18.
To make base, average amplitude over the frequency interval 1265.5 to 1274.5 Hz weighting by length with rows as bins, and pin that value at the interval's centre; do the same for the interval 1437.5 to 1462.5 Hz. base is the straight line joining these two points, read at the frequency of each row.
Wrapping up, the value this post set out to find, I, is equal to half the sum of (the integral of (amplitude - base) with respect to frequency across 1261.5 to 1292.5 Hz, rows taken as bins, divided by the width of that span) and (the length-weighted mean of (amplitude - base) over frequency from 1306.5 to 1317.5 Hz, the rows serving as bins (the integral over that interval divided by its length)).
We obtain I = -1.5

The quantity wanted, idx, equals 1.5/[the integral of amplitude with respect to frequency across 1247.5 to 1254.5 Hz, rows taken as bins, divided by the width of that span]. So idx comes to 0.080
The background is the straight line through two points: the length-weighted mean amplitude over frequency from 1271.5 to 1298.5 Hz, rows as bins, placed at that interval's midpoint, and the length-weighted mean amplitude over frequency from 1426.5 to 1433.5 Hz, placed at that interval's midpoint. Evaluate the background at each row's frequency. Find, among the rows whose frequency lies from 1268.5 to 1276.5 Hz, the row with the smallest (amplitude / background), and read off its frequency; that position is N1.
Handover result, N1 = 1269.0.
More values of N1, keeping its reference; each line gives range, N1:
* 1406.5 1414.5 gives 1407.0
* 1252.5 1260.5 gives 1260.0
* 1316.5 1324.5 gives 1324.0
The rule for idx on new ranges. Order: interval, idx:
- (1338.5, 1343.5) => 0.219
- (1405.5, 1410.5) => 0.091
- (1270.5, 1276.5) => 0.075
